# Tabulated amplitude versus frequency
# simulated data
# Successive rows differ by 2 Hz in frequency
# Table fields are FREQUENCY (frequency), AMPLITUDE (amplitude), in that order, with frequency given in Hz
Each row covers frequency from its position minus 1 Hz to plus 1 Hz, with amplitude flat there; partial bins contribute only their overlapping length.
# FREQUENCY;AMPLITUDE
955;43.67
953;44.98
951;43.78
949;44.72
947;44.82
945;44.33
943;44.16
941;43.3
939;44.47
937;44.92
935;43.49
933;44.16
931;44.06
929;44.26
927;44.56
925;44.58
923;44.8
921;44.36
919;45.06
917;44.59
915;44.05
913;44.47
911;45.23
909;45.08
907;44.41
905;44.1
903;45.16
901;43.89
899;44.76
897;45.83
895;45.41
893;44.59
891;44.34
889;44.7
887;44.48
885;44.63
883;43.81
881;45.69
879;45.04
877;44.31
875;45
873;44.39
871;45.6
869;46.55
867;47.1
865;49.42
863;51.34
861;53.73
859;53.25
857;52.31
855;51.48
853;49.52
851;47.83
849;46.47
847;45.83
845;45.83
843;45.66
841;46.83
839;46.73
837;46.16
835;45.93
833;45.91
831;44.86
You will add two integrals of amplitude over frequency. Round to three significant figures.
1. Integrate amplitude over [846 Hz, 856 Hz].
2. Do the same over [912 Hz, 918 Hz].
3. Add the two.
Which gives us 748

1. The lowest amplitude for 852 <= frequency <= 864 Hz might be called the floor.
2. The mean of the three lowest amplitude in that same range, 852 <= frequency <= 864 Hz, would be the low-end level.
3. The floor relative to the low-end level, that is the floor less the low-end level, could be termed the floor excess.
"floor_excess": -1.26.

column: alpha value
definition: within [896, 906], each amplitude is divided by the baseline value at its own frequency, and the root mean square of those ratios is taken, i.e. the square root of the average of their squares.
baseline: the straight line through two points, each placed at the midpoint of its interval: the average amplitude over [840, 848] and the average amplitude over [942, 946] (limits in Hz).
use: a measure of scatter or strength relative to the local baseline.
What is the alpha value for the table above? 0.99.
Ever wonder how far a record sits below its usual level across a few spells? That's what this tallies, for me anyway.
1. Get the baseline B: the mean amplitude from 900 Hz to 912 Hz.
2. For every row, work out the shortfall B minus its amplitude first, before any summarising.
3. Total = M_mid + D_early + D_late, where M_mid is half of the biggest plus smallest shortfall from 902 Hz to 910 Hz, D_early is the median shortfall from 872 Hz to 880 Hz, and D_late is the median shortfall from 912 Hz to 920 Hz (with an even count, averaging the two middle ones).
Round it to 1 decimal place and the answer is 0.1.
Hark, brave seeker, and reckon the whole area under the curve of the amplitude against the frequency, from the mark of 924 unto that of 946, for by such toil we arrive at 973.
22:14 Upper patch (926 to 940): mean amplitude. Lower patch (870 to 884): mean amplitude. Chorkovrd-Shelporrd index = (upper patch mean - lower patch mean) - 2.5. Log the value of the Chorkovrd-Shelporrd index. -3.1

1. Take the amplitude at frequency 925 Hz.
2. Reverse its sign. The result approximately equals -44.6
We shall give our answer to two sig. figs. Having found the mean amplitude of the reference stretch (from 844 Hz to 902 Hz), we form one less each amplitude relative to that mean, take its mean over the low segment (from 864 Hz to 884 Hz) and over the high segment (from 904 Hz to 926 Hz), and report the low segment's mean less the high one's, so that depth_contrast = -0.023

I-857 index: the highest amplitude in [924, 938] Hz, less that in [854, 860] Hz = -8.3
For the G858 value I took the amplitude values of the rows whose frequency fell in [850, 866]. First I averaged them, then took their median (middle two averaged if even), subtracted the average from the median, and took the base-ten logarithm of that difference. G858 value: -0.52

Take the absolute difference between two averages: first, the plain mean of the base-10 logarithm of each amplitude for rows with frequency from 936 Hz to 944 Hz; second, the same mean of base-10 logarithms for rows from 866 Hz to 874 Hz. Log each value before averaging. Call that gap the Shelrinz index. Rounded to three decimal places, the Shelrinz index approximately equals 0.016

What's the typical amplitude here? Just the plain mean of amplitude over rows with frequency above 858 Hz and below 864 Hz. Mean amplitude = 52.8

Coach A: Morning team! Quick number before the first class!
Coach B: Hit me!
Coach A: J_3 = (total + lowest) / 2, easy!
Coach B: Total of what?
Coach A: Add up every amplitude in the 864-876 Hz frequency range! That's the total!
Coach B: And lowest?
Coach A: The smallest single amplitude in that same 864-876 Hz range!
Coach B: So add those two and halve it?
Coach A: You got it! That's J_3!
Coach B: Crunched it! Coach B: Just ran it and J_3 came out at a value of 161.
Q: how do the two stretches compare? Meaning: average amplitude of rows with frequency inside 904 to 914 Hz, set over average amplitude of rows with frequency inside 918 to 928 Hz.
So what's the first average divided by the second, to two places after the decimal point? 1.00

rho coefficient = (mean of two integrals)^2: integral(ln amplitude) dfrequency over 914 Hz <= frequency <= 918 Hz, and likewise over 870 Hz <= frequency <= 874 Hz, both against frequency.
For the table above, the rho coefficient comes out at 231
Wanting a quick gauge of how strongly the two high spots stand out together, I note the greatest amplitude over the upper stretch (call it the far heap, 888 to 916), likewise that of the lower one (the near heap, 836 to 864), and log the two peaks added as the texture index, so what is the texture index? 99.6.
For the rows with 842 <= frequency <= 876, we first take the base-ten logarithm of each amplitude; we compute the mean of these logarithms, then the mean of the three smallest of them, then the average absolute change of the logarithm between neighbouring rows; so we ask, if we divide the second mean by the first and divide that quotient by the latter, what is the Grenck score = 98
